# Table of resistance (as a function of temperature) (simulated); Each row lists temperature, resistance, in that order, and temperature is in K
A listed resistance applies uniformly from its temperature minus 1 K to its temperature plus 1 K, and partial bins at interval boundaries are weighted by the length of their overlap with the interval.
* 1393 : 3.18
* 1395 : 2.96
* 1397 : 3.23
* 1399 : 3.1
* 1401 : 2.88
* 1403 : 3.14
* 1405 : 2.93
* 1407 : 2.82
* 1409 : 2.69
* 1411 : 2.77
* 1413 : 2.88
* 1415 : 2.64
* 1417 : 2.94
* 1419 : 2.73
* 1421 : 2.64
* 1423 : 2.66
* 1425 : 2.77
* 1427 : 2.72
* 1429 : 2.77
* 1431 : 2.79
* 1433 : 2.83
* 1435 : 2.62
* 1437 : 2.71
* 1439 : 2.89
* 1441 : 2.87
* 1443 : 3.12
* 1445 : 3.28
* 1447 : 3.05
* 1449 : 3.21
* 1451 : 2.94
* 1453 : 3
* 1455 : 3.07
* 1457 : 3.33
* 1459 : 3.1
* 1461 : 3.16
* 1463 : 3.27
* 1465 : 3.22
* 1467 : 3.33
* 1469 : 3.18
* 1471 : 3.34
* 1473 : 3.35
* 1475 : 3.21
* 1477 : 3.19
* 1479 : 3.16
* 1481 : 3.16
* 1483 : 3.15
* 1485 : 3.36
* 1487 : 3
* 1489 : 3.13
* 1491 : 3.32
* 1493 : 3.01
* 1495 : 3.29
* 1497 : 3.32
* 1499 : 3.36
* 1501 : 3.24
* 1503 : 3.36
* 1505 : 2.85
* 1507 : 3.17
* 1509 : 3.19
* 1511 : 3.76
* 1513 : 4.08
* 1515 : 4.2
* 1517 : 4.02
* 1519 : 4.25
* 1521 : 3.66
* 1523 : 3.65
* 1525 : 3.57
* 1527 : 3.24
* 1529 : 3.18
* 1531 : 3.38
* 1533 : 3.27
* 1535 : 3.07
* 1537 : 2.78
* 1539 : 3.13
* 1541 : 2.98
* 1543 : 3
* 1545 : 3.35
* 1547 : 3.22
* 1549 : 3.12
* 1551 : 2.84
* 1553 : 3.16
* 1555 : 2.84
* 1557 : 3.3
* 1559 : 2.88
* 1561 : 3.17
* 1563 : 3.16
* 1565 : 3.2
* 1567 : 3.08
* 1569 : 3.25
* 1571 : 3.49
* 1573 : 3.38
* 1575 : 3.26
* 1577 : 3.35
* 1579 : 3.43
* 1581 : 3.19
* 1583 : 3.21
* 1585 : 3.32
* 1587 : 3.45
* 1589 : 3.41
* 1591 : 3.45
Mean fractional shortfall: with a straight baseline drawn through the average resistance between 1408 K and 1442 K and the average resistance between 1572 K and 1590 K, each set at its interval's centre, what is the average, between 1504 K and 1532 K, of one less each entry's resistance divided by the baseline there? -0.156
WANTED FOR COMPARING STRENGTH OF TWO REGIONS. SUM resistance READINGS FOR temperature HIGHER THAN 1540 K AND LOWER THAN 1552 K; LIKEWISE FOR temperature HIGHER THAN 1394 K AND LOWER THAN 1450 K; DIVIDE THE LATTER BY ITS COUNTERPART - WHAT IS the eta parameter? 4.4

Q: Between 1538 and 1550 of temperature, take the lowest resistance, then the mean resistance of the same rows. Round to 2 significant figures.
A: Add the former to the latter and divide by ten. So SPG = 0.61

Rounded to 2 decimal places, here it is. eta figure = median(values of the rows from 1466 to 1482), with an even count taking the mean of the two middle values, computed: 3.20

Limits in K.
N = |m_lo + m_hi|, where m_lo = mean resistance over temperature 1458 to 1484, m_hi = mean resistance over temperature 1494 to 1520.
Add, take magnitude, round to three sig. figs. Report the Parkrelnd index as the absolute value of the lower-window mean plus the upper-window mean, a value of 6.76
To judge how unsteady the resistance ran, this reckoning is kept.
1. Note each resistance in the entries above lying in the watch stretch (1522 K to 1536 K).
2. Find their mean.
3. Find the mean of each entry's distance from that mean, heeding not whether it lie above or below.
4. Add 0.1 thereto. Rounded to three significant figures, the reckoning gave 0.268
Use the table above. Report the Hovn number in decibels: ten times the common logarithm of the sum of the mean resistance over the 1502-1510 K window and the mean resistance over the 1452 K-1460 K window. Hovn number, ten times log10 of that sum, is 8.0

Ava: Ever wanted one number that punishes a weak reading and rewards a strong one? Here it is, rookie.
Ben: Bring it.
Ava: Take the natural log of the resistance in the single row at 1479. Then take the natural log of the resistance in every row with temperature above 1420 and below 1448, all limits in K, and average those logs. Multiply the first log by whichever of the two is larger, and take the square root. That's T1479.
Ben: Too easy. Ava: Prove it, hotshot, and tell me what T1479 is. 1.151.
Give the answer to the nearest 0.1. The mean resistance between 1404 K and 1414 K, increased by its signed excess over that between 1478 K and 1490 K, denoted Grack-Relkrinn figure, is 2.5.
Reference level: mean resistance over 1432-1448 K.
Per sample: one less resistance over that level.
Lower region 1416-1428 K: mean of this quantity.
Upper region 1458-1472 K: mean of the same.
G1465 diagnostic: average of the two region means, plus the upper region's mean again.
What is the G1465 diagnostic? -0.13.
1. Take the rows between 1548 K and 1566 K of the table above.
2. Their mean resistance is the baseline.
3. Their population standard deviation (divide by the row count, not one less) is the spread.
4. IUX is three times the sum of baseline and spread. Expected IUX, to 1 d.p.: 9.7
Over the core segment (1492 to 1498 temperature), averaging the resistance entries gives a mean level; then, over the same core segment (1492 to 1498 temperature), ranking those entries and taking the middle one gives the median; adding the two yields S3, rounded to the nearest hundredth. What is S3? 6.50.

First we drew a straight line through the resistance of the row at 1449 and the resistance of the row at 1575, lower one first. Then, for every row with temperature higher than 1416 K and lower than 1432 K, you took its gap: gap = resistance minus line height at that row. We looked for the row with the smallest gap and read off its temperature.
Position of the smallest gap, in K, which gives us 1421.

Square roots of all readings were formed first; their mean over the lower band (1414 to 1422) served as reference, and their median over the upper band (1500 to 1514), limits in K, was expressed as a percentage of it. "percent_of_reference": 109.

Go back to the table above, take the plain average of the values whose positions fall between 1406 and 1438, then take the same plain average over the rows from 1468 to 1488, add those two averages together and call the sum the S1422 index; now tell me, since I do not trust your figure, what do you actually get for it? 5.96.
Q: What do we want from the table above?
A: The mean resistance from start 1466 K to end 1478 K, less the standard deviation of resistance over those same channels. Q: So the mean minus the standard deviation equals 3.19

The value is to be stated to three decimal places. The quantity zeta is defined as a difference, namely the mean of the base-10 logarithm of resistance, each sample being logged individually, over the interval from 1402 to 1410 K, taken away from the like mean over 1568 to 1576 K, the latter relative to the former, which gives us 0.063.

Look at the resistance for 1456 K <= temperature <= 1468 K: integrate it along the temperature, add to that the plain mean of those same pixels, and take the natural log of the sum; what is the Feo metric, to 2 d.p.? 3.74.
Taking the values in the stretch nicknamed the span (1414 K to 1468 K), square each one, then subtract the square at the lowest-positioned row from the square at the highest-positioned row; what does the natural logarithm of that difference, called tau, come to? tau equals 1.4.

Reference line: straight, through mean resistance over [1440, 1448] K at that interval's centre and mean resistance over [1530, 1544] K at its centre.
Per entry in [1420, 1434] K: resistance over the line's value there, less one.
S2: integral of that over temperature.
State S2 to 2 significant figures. -1.5 K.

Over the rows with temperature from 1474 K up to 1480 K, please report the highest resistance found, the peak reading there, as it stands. 3.21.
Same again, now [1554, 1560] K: 3.3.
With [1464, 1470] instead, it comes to 3.33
